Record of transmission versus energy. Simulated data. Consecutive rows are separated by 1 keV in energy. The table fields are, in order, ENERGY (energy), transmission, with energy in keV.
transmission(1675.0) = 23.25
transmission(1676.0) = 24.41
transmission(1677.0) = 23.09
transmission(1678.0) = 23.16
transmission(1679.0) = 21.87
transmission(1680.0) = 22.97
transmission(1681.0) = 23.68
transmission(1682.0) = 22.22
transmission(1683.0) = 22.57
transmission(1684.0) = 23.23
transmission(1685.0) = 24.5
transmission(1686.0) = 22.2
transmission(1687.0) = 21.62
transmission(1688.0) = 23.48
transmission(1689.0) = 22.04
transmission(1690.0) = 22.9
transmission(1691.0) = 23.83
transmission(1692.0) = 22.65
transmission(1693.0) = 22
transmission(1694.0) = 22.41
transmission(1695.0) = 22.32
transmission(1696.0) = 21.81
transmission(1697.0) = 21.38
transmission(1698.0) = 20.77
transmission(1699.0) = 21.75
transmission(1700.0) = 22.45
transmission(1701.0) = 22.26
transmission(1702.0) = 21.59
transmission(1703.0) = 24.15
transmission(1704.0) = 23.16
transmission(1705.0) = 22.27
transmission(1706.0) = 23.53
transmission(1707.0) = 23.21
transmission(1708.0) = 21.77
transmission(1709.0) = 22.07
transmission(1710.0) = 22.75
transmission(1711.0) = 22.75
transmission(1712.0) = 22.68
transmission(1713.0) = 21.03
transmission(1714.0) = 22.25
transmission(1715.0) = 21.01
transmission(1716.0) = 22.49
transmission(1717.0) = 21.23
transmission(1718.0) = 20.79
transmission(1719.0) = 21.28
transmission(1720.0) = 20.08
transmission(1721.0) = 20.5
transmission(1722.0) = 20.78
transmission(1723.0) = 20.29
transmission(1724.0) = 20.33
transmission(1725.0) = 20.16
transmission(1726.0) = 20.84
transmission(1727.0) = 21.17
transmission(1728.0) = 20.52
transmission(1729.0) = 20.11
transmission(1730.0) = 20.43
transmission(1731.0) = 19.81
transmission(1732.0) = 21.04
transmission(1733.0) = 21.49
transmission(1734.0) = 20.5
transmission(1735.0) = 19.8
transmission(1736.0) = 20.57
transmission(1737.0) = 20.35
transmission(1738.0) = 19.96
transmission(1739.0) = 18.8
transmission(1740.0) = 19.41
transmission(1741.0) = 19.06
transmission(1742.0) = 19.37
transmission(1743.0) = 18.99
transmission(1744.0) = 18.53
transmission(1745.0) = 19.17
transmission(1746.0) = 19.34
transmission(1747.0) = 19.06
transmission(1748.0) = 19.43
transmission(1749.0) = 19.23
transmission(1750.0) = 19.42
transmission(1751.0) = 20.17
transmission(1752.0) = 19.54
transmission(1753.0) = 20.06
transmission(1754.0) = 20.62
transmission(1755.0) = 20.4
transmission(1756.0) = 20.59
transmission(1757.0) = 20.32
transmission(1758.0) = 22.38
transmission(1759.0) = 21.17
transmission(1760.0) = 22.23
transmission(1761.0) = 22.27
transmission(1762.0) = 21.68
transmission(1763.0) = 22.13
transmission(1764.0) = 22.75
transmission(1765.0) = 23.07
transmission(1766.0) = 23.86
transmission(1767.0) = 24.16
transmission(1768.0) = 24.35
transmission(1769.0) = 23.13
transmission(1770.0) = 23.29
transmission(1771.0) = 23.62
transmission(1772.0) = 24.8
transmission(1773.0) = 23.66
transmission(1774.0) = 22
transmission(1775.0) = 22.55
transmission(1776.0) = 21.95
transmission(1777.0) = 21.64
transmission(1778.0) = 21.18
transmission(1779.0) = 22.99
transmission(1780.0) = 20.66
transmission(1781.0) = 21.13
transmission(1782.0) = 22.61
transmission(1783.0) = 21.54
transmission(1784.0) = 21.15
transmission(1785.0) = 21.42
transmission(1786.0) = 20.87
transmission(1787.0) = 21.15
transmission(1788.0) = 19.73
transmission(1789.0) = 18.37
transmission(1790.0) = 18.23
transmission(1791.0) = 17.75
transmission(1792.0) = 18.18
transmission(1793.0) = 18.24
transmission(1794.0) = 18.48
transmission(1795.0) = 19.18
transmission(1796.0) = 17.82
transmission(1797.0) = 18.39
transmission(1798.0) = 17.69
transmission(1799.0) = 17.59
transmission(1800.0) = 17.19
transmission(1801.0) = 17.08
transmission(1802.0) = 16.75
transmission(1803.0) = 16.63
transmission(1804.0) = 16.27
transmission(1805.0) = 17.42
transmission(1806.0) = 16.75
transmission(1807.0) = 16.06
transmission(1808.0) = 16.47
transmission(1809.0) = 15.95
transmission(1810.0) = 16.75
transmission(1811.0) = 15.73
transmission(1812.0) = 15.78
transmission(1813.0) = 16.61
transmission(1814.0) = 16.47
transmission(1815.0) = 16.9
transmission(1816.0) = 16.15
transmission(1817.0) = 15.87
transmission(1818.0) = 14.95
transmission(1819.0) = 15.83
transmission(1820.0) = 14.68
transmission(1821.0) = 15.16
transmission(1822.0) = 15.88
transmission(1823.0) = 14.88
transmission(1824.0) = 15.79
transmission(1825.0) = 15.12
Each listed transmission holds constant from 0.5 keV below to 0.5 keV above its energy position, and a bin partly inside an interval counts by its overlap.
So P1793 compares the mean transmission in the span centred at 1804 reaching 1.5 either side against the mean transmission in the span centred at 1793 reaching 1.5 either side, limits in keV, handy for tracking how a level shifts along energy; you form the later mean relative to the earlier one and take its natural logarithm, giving -0.09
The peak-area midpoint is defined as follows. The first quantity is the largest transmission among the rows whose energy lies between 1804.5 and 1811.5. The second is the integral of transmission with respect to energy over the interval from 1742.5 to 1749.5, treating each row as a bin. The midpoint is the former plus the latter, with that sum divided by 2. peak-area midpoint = 76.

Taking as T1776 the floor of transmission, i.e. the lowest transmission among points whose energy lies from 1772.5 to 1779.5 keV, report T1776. 21.18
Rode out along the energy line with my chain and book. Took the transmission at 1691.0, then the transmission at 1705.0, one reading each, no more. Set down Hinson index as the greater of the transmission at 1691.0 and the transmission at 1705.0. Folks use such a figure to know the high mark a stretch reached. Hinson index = 23.8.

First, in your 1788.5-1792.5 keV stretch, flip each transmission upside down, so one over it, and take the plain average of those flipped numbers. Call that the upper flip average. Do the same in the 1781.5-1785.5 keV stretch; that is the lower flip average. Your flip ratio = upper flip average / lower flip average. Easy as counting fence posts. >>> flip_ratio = 1.20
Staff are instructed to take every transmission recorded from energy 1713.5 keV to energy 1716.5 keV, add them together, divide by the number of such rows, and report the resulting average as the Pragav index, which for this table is 21.9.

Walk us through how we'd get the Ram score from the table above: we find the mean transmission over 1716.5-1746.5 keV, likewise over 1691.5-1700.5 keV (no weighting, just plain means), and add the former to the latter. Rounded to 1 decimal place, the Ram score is 42.1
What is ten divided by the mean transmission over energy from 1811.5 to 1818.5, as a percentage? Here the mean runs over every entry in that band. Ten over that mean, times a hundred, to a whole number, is 62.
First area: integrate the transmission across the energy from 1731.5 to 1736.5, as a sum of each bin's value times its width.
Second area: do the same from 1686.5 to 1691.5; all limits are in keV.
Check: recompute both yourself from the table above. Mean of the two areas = 109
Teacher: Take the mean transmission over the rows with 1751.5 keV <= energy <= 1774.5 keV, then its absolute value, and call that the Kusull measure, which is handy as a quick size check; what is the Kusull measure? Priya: 22.3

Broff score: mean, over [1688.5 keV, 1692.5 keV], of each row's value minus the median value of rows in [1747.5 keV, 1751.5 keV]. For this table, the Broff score 3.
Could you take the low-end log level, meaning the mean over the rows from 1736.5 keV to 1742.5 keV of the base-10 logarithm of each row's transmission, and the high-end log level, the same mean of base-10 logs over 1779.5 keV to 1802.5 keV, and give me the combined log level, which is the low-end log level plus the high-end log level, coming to 2.57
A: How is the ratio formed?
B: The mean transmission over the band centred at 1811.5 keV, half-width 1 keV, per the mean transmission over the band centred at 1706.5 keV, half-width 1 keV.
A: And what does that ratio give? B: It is 0.67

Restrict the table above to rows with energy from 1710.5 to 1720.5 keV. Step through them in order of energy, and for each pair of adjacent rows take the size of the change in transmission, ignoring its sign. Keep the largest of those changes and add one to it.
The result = 2.65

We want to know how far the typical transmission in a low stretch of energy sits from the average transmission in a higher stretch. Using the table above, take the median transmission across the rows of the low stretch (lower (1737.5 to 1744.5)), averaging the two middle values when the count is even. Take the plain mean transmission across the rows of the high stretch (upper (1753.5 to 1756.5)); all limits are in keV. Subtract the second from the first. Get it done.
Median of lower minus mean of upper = -1.5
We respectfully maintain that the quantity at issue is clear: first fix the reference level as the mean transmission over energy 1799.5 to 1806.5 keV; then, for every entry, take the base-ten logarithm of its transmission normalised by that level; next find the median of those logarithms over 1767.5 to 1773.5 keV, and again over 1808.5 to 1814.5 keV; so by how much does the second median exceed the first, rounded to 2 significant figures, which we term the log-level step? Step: -0.16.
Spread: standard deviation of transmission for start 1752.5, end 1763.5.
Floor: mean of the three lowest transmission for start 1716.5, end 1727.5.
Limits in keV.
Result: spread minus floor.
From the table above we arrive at -19.3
